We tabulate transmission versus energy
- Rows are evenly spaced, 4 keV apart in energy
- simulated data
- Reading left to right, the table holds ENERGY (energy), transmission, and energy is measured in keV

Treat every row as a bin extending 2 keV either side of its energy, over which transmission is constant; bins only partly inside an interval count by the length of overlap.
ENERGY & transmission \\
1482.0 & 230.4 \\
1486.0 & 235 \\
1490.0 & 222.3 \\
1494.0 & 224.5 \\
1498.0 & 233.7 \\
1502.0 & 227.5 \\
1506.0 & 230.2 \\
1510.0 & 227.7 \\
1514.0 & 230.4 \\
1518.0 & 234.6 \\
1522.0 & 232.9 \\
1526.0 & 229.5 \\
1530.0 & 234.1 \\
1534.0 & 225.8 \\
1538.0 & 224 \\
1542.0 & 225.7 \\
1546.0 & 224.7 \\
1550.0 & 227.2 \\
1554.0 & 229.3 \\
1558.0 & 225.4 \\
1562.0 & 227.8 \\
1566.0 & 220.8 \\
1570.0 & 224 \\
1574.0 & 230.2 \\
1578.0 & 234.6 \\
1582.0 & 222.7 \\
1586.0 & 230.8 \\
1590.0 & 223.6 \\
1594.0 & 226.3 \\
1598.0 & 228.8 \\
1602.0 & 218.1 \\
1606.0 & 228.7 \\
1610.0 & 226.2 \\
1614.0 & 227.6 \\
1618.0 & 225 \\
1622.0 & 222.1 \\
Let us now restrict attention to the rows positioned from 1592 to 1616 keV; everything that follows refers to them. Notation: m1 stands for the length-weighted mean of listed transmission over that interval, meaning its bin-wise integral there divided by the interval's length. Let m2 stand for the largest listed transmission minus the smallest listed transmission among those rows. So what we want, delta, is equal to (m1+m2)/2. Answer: 118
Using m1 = 226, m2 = 10.7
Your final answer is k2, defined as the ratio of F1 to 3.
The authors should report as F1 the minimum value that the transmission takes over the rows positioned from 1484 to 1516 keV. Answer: 74.1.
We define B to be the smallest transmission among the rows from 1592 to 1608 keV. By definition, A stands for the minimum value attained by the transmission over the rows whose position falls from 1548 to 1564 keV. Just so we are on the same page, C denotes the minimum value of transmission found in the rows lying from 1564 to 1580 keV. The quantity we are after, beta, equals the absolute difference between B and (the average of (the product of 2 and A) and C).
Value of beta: 118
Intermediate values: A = 225.4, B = 218.1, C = 220.8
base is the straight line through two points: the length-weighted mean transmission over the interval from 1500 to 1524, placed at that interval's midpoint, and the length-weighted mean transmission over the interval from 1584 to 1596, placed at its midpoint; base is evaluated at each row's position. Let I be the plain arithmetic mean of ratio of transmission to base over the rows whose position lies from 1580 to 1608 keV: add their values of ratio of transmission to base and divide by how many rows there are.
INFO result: 0.99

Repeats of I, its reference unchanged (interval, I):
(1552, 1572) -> 0.99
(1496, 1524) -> 1.00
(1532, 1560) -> 0.99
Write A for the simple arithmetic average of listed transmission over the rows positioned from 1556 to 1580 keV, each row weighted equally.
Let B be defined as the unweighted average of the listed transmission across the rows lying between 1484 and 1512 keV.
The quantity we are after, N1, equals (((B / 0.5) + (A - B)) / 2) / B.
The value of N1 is 1.00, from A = 227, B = 229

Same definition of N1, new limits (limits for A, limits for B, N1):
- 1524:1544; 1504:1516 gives 1.00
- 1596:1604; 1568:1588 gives 0.99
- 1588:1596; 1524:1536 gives 0.99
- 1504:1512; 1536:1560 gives 1.01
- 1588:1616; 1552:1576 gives 1.00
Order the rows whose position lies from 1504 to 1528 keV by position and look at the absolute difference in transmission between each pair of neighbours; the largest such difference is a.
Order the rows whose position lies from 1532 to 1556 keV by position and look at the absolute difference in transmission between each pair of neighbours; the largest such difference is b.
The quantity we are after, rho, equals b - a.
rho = -2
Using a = 4.2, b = 2.5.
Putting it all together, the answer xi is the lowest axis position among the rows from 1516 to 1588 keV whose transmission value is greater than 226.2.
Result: 1518.0 keV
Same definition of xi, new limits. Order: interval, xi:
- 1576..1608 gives 1578.0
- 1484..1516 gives 1486.0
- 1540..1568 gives 1550.0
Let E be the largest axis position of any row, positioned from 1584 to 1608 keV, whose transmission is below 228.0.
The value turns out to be 1602.0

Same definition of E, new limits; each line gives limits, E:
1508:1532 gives 1510.0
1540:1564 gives 1562.0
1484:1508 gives 1502.0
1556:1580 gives 1570.0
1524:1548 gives 1546.0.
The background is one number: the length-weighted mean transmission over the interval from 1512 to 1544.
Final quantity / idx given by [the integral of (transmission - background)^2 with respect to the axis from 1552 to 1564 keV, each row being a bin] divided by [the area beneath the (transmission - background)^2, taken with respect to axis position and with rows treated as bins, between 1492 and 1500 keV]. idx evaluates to 0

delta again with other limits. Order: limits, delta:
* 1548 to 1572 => 117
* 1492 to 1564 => 120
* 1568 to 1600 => 120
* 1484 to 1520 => 121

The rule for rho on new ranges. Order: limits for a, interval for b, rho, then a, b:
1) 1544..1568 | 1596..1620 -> 4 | 7.0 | 10.7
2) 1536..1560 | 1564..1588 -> 8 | 3.9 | 11.9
